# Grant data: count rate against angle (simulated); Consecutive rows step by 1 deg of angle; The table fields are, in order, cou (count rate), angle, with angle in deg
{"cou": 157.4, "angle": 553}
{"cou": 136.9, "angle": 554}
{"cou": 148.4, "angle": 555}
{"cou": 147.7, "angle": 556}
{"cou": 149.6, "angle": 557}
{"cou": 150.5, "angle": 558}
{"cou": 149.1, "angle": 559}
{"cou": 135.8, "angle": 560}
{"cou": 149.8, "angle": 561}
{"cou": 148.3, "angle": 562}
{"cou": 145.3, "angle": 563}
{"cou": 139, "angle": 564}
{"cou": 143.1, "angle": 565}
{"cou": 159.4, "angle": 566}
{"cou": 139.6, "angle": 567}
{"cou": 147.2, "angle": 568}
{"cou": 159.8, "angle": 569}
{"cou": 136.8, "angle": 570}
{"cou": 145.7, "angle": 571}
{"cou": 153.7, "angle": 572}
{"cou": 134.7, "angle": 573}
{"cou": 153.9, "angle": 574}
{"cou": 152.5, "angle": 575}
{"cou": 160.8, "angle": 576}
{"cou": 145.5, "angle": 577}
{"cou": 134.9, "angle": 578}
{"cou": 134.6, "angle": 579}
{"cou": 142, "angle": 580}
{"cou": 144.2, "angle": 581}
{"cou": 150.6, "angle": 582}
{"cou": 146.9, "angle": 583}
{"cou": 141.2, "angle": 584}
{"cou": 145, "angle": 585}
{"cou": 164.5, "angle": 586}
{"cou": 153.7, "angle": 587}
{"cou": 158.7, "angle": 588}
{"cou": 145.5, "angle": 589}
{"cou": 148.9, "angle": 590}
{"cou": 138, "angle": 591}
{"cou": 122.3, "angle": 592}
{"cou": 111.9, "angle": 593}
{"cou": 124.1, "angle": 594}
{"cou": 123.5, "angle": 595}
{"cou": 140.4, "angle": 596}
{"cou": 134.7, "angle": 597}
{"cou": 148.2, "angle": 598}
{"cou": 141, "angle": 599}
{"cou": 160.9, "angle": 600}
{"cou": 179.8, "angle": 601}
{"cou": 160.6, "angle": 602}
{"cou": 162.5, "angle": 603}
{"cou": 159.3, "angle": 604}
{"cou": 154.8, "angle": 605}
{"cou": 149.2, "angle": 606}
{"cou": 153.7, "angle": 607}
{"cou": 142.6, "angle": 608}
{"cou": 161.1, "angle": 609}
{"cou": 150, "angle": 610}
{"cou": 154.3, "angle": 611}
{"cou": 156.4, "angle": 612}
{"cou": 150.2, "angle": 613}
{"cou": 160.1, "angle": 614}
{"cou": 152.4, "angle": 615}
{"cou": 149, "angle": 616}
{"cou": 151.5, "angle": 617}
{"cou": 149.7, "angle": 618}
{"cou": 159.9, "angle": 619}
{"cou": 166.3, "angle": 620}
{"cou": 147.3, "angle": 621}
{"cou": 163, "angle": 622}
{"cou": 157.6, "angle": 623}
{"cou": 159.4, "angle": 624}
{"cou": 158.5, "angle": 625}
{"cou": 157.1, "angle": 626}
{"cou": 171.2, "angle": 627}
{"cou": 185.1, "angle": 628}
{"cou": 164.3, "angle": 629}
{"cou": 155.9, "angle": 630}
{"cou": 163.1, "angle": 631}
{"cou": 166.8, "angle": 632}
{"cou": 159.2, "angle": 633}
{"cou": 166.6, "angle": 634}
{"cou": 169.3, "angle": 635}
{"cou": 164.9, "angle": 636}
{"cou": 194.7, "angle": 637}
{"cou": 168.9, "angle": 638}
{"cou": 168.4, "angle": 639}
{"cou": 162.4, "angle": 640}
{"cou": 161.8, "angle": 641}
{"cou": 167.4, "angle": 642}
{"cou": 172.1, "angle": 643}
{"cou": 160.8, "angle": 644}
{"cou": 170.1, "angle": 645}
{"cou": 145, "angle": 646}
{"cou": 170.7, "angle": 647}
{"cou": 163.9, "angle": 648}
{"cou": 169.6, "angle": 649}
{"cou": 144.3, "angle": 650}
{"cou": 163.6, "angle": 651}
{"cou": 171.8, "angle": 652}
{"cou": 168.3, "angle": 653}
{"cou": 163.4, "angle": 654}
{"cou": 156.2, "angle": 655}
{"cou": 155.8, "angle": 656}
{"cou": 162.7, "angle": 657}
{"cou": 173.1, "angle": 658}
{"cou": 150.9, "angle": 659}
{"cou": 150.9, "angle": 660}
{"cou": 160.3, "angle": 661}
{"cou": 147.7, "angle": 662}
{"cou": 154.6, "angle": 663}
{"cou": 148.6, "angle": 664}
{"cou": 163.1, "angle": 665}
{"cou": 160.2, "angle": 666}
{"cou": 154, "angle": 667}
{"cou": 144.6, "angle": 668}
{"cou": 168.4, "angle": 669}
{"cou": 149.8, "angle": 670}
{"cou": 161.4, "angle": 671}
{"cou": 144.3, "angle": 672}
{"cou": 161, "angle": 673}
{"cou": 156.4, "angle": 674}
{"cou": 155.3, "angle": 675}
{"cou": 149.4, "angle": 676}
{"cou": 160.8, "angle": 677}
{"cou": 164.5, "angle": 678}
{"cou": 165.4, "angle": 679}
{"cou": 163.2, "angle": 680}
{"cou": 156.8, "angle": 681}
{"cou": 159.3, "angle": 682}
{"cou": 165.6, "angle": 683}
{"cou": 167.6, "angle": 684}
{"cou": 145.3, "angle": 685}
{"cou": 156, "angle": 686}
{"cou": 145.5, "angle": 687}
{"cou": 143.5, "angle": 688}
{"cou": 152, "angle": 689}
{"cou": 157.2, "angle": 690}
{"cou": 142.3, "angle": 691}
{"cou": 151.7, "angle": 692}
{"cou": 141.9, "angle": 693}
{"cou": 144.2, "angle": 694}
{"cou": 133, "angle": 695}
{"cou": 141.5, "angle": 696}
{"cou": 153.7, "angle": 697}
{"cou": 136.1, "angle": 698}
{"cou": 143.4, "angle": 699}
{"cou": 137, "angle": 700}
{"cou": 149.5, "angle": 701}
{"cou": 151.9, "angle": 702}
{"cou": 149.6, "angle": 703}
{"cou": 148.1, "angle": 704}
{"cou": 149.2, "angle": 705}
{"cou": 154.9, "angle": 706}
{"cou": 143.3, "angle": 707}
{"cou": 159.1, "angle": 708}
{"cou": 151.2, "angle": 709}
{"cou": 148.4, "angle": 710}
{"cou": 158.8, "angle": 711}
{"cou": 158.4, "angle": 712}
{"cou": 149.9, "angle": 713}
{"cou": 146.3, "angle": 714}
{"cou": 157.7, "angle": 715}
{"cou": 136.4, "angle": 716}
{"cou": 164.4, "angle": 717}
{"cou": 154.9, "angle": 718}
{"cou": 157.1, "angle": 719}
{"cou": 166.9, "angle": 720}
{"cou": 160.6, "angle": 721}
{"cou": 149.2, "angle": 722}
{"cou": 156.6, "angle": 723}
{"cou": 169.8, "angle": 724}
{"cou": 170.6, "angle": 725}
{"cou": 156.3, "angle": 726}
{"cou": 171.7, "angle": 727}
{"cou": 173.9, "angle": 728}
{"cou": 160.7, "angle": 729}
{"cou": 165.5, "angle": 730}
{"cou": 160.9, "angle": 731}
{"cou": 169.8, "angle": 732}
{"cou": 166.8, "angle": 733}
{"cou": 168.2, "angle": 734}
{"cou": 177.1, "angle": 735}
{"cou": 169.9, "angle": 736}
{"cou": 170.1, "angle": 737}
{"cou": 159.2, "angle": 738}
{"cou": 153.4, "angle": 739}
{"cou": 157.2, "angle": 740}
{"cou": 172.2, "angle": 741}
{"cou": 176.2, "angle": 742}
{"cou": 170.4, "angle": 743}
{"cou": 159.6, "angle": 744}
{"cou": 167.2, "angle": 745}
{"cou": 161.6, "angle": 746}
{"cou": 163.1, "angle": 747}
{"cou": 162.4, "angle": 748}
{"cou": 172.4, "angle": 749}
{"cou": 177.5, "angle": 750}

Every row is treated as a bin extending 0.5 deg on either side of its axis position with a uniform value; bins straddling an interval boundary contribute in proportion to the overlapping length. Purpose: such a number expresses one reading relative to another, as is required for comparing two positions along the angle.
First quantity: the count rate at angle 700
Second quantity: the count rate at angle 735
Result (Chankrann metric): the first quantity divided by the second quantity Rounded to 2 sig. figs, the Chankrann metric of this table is 0.77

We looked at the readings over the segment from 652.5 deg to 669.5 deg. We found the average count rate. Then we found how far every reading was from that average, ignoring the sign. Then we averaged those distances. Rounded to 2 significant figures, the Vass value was 6.7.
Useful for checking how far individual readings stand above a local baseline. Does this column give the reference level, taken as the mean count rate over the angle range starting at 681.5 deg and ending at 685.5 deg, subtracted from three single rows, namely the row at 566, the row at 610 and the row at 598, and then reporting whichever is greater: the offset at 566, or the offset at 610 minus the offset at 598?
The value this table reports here 1.8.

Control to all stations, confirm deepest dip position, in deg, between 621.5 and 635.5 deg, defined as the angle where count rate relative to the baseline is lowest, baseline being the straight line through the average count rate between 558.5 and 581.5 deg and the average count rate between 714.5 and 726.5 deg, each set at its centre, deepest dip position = 630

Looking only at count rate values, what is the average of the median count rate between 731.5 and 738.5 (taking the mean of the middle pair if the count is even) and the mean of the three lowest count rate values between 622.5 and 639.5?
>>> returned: 163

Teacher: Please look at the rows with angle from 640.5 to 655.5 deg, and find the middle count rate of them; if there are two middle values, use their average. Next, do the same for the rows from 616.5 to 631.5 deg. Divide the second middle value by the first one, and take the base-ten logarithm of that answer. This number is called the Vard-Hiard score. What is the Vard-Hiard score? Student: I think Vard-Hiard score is -0.012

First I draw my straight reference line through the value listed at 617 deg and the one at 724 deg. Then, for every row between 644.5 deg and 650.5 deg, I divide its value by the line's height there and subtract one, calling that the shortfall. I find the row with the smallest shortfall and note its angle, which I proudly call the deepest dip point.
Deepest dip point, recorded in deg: 650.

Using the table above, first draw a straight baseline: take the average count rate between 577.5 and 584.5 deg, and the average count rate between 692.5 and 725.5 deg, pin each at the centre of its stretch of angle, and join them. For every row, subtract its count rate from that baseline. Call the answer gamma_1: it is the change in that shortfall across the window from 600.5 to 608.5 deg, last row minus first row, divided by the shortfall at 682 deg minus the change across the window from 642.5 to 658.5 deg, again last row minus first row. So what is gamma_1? -3.8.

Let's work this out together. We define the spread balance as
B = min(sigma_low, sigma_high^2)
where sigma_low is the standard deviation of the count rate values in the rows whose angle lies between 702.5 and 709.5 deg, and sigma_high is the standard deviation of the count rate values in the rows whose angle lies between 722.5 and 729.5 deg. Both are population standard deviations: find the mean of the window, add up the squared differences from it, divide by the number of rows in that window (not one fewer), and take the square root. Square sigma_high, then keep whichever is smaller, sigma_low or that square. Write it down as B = 5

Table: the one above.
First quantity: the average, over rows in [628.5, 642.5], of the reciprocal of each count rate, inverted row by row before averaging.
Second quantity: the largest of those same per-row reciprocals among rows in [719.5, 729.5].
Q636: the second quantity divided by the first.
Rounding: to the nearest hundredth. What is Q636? 1.11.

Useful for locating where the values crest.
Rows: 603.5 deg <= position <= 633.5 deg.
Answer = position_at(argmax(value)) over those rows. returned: 628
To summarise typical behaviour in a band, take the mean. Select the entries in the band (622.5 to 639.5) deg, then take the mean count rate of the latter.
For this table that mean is 167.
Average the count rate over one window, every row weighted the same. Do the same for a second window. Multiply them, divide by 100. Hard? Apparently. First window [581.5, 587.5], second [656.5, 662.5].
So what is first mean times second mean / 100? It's 237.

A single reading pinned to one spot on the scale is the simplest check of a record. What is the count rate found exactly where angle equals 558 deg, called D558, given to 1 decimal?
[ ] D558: 150.5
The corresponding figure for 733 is 166.8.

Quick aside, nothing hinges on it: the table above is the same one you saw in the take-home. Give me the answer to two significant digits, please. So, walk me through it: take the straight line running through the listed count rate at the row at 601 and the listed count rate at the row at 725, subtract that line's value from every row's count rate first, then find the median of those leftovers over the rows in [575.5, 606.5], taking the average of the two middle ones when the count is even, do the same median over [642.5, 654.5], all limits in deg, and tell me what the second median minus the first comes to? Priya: 25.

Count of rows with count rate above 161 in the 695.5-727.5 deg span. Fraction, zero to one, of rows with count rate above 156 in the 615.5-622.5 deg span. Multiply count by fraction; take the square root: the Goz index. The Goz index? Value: 1.5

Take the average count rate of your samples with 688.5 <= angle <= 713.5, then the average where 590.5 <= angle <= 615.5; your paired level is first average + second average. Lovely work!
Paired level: 296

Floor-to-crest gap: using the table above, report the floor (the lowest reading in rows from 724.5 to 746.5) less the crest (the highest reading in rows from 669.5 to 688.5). -14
